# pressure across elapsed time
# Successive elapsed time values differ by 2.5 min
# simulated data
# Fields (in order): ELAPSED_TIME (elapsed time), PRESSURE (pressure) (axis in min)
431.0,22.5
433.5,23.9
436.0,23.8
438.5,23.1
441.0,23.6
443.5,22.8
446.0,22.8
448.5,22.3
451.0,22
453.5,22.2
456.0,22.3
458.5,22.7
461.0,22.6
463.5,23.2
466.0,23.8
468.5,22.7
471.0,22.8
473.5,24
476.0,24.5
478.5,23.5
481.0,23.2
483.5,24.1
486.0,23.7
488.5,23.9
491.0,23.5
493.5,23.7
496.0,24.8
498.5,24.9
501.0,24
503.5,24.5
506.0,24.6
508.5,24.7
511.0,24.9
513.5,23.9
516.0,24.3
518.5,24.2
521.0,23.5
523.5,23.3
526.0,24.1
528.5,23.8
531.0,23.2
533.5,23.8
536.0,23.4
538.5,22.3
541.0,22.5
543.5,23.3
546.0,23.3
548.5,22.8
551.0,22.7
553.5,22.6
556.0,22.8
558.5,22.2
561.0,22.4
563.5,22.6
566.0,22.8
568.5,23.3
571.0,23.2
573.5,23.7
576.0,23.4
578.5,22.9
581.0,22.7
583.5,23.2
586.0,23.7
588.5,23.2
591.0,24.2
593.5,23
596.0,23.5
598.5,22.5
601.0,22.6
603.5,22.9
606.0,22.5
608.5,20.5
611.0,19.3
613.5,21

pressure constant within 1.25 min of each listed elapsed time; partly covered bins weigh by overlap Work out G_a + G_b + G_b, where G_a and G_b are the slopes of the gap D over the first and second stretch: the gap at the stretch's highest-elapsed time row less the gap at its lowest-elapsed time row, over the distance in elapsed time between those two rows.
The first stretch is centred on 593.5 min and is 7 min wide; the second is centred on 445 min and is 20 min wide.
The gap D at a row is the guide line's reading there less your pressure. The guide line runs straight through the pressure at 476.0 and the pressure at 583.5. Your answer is 0.287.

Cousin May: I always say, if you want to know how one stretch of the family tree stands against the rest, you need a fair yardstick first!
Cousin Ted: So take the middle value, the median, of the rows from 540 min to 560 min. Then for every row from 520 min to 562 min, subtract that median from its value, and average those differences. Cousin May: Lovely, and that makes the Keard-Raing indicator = 0.3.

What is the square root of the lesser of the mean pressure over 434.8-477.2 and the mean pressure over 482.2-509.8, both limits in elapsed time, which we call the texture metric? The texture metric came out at 4.80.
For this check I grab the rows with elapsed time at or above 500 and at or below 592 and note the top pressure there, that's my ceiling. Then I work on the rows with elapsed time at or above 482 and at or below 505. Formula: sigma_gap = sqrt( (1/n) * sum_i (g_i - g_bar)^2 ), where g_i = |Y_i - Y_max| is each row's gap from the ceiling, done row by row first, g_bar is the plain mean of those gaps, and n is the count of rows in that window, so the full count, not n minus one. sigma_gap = 0.47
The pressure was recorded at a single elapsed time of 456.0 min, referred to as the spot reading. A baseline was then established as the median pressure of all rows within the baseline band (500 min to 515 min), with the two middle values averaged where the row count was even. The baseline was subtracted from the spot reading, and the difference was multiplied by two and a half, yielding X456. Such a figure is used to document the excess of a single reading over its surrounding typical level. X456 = -6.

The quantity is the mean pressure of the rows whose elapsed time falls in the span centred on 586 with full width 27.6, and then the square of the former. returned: 542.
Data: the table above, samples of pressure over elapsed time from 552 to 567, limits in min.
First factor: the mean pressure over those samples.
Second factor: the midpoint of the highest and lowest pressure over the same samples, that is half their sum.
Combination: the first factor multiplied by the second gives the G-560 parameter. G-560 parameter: 508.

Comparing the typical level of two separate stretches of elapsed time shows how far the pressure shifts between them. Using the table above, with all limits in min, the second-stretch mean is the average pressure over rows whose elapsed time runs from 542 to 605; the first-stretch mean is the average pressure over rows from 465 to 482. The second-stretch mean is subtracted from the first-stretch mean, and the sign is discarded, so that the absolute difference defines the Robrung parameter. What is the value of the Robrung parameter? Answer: 0.48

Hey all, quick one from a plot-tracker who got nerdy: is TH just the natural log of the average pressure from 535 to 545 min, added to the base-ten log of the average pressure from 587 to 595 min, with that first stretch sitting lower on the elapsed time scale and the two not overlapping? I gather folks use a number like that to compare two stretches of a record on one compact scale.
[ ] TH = 4.50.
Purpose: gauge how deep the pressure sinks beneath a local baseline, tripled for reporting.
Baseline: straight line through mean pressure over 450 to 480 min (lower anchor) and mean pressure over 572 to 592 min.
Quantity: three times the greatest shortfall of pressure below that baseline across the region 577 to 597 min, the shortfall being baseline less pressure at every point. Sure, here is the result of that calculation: 2.0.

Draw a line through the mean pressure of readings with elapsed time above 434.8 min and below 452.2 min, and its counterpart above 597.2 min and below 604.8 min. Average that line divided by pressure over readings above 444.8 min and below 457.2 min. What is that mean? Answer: 1.026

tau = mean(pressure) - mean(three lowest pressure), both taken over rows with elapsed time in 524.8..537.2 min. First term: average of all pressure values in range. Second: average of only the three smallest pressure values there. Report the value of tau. 0.19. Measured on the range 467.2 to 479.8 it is 0.50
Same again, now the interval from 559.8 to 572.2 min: 0.26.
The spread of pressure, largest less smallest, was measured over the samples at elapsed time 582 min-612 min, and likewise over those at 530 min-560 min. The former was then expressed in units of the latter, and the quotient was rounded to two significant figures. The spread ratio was 3.1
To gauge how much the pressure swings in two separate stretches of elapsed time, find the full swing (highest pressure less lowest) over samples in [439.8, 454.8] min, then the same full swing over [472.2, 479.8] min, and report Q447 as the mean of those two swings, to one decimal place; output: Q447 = 1.3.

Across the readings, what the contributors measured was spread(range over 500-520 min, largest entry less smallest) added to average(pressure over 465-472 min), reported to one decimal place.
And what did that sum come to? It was 24.1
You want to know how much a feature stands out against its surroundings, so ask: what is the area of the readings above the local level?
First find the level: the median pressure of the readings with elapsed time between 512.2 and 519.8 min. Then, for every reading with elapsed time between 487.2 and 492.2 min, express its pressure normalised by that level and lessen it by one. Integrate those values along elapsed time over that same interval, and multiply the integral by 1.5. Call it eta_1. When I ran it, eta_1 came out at -0.15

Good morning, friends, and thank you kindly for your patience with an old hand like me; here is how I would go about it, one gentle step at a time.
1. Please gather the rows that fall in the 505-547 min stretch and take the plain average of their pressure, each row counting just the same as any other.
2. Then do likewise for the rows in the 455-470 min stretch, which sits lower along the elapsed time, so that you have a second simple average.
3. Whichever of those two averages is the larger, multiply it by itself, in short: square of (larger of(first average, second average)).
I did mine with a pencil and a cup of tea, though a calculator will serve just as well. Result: 562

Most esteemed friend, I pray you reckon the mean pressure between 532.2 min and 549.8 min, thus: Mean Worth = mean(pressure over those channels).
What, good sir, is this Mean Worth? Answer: 23.1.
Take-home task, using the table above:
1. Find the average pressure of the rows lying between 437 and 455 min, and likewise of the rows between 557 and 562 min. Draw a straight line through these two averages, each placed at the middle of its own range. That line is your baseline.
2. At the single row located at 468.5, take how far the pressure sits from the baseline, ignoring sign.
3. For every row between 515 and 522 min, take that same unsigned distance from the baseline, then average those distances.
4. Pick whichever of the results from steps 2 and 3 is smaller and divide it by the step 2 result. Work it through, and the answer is 1.00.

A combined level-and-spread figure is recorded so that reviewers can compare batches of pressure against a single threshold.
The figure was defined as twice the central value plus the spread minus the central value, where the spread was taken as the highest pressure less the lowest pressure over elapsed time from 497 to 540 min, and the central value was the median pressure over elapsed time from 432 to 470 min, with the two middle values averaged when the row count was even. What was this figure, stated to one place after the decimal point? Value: 25.4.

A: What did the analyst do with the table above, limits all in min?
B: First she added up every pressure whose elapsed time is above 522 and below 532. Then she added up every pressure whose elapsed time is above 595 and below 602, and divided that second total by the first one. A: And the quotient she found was 0.73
